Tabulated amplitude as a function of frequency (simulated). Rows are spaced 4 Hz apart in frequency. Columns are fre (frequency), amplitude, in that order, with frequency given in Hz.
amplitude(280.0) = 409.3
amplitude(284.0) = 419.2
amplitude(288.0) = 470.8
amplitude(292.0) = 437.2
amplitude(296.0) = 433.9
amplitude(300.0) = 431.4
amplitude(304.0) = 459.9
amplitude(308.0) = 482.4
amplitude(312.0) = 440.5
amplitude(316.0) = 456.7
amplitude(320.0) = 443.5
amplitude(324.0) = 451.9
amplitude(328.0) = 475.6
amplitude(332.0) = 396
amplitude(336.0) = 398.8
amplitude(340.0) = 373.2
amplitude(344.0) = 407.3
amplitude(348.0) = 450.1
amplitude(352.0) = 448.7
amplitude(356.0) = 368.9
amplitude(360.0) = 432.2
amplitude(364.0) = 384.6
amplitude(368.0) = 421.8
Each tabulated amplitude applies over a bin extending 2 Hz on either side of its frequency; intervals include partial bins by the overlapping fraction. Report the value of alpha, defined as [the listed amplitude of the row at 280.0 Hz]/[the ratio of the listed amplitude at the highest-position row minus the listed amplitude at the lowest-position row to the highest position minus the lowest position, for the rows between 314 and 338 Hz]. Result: -141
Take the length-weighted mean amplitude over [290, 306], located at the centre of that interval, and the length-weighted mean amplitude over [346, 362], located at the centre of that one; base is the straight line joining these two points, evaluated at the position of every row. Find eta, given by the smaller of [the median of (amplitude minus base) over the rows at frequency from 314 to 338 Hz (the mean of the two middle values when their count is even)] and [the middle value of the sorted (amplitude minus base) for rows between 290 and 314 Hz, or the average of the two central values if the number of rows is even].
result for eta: -1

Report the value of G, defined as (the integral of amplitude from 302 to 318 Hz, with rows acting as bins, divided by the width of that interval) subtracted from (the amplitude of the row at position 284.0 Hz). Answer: -41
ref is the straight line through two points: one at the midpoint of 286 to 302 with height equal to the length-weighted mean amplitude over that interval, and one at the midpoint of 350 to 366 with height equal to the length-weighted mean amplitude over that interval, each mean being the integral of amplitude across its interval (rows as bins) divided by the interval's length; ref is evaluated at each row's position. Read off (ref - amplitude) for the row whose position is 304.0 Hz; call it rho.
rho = -22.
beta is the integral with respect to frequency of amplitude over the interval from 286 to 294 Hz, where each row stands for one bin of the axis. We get 3632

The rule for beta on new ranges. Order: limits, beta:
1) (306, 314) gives 3692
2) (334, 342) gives 3088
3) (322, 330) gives 3710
